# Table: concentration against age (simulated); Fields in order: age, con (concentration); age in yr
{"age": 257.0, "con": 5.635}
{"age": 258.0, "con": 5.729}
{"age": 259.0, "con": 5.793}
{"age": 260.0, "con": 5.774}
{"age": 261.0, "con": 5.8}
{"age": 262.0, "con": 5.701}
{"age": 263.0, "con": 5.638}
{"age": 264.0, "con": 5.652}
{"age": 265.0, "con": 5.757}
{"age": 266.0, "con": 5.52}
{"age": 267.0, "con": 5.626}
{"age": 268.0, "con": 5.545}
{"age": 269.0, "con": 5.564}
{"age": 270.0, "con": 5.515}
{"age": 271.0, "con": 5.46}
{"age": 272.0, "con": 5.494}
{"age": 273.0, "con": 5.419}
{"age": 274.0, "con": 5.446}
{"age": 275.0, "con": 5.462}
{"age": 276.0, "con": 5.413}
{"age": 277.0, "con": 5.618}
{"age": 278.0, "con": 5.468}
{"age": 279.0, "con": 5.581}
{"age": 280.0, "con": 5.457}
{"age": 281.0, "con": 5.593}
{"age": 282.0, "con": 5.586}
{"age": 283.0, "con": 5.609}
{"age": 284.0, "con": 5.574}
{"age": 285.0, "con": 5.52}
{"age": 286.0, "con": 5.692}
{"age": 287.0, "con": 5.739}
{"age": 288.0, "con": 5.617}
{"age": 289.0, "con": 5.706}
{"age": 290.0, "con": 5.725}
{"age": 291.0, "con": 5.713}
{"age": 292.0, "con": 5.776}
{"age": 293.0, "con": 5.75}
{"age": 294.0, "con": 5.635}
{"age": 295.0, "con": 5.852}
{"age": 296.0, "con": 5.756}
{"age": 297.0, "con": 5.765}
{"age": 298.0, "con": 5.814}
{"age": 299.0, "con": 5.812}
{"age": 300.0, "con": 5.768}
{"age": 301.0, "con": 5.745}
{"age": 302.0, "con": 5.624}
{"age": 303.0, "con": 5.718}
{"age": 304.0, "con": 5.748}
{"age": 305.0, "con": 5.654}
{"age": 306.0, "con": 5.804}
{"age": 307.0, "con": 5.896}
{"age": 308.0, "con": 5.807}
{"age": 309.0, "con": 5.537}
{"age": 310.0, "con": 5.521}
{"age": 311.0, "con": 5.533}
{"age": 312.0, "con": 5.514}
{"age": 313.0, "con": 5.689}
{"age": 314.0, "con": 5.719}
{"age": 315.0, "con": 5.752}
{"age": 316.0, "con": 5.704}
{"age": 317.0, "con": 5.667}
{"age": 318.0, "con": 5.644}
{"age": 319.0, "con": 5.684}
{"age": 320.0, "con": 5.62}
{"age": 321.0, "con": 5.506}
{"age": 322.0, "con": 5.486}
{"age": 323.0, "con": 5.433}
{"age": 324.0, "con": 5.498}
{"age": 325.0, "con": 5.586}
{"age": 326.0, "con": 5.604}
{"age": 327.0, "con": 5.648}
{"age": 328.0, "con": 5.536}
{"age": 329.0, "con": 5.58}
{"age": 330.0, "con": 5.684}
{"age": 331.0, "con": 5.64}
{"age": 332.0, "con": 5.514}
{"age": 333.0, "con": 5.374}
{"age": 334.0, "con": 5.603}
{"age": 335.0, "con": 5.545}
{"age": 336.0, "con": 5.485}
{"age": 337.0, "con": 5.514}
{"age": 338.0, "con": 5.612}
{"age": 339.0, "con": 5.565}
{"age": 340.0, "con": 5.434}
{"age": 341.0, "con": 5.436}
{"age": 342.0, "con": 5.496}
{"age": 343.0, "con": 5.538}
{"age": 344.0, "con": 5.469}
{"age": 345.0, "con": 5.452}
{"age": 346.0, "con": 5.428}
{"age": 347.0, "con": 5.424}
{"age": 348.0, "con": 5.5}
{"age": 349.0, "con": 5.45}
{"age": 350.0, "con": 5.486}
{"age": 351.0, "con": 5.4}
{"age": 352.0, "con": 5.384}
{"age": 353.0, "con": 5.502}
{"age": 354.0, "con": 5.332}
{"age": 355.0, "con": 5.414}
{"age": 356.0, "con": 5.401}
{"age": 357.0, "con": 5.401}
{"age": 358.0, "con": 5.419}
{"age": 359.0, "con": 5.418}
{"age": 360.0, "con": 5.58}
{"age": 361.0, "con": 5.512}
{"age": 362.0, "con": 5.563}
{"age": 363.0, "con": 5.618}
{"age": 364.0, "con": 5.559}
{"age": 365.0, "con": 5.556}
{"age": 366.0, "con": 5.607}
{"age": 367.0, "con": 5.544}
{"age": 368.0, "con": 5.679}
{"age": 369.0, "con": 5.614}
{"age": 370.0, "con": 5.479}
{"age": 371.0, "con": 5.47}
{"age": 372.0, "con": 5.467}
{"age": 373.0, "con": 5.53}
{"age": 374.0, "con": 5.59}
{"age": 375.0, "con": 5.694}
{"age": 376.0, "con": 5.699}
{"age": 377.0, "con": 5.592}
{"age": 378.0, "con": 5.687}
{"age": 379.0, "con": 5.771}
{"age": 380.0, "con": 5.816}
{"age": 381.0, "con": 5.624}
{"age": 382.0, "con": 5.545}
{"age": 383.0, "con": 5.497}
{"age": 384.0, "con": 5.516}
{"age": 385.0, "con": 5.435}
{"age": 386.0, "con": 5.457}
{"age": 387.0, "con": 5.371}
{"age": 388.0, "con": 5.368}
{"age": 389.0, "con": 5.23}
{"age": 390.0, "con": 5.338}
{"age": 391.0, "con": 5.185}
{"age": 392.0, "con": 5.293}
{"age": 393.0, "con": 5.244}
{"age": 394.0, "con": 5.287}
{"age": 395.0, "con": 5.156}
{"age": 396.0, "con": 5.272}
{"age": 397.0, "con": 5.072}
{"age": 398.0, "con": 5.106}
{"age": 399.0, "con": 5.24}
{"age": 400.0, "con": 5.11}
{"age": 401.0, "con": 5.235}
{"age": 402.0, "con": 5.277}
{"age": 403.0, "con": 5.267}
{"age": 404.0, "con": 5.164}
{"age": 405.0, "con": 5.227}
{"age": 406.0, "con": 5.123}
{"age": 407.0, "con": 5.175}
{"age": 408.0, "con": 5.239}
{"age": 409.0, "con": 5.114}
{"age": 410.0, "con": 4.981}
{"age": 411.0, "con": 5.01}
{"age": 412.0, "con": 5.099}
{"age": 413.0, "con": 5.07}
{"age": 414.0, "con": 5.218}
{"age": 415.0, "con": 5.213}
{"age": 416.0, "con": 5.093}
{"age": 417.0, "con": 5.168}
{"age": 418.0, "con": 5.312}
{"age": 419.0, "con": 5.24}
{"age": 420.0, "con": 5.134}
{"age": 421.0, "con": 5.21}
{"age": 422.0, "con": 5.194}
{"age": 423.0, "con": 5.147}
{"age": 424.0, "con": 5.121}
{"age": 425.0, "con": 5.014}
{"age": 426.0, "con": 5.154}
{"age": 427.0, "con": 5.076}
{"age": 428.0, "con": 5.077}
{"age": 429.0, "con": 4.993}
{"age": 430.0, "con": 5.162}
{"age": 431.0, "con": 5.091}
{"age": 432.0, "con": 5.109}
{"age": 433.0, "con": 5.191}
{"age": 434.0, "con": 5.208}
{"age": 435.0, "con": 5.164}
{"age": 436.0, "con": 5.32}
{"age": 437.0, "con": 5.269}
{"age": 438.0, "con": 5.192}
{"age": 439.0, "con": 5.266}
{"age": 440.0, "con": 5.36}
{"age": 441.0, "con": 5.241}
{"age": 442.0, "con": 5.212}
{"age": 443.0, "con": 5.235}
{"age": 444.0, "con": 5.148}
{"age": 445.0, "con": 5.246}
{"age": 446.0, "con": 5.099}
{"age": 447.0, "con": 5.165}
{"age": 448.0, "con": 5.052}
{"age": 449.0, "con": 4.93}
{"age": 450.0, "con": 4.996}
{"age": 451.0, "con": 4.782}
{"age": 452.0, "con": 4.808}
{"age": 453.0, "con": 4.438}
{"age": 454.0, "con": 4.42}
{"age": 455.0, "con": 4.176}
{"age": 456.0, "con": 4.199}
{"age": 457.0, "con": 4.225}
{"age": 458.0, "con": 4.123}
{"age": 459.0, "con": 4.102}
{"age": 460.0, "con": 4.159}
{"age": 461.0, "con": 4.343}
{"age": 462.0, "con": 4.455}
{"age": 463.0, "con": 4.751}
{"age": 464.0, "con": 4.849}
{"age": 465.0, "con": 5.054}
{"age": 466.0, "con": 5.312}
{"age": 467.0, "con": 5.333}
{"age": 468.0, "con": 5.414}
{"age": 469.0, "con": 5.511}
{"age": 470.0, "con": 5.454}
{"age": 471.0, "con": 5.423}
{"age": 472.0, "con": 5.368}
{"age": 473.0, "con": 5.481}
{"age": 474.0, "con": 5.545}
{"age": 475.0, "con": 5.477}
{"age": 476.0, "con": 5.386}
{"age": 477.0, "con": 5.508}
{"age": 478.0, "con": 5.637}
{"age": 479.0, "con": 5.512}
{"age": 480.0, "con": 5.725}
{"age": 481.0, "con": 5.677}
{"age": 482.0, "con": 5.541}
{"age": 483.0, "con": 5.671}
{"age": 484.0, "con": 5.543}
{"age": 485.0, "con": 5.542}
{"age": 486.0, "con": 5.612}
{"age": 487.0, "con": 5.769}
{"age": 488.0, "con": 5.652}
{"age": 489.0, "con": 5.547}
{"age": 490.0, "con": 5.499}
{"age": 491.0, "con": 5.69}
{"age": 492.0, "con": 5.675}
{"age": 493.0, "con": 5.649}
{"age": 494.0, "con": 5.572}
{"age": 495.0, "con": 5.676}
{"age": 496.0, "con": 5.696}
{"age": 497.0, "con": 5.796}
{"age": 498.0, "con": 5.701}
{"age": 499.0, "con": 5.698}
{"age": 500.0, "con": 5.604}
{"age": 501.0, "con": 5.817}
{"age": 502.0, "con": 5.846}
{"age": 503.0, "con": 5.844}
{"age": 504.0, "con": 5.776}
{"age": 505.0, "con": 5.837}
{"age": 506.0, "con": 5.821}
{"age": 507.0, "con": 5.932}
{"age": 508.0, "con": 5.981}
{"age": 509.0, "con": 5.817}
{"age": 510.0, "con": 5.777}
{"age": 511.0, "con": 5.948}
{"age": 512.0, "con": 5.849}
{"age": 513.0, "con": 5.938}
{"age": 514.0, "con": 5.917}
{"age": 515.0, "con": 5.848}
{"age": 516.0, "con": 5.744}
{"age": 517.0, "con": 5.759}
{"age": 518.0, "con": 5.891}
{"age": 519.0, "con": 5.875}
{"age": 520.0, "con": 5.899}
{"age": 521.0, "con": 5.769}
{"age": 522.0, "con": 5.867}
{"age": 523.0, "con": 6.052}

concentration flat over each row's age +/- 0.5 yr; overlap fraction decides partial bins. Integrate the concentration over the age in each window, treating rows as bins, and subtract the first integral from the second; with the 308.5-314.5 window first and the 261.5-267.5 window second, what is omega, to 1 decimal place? 0.4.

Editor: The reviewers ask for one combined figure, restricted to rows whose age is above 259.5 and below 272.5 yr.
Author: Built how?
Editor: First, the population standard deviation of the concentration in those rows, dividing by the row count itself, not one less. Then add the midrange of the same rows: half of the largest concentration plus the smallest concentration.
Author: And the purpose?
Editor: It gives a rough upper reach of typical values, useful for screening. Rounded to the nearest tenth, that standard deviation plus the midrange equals 5.7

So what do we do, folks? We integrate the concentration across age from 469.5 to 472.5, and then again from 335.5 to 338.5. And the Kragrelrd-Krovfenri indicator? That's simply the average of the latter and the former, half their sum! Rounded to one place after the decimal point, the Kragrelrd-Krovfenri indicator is 16.4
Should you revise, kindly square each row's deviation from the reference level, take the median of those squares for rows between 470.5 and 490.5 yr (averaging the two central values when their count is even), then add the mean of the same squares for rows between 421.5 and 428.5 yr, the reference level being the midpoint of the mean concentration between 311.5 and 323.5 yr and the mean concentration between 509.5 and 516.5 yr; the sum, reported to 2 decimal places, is 0.44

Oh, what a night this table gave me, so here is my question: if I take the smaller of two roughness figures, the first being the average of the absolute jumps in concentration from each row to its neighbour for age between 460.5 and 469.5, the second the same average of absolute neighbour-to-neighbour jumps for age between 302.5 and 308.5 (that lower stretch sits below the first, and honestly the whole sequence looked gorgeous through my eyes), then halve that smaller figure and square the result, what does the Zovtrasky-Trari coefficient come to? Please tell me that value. 0.0021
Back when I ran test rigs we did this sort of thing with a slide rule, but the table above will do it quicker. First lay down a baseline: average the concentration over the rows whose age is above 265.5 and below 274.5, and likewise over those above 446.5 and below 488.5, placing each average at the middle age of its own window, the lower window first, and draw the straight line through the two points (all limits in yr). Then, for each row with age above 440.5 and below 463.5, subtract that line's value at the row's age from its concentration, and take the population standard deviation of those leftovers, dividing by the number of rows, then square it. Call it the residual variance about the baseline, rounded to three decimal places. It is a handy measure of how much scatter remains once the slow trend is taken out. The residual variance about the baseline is 0.167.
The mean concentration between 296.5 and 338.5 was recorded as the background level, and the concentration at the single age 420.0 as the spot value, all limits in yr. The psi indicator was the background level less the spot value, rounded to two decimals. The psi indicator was 0.50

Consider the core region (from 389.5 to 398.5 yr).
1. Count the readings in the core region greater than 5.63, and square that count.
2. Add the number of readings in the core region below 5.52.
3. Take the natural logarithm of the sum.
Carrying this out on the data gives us 2.2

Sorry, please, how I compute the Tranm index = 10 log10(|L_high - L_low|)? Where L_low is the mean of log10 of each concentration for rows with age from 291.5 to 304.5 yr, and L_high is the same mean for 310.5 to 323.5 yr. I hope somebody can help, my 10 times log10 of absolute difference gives -19.7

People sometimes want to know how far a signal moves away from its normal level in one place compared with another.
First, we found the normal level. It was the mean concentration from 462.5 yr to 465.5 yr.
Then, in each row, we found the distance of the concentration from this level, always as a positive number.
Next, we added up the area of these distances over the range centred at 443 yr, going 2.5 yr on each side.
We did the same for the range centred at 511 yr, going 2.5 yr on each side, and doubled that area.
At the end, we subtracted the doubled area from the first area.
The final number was -8.2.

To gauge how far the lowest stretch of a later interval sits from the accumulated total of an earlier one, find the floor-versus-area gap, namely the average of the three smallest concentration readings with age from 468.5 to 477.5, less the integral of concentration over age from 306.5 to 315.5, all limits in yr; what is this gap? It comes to -45.6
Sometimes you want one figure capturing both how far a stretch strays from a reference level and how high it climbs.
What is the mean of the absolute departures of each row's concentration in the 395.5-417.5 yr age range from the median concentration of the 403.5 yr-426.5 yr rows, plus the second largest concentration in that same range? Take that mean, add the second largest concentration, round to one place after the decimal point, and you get 5.3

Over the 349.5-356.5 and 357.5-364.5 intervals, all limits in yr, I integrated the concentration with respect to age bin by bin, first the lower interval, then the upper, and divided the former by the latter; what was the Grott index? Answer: 0.98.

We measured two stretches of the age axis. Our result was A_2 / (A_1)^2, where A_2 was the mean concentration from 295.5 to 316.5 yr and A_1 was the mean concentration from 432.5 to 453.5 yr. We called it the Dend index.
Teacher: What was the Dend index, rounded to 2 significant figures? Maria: 0.22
